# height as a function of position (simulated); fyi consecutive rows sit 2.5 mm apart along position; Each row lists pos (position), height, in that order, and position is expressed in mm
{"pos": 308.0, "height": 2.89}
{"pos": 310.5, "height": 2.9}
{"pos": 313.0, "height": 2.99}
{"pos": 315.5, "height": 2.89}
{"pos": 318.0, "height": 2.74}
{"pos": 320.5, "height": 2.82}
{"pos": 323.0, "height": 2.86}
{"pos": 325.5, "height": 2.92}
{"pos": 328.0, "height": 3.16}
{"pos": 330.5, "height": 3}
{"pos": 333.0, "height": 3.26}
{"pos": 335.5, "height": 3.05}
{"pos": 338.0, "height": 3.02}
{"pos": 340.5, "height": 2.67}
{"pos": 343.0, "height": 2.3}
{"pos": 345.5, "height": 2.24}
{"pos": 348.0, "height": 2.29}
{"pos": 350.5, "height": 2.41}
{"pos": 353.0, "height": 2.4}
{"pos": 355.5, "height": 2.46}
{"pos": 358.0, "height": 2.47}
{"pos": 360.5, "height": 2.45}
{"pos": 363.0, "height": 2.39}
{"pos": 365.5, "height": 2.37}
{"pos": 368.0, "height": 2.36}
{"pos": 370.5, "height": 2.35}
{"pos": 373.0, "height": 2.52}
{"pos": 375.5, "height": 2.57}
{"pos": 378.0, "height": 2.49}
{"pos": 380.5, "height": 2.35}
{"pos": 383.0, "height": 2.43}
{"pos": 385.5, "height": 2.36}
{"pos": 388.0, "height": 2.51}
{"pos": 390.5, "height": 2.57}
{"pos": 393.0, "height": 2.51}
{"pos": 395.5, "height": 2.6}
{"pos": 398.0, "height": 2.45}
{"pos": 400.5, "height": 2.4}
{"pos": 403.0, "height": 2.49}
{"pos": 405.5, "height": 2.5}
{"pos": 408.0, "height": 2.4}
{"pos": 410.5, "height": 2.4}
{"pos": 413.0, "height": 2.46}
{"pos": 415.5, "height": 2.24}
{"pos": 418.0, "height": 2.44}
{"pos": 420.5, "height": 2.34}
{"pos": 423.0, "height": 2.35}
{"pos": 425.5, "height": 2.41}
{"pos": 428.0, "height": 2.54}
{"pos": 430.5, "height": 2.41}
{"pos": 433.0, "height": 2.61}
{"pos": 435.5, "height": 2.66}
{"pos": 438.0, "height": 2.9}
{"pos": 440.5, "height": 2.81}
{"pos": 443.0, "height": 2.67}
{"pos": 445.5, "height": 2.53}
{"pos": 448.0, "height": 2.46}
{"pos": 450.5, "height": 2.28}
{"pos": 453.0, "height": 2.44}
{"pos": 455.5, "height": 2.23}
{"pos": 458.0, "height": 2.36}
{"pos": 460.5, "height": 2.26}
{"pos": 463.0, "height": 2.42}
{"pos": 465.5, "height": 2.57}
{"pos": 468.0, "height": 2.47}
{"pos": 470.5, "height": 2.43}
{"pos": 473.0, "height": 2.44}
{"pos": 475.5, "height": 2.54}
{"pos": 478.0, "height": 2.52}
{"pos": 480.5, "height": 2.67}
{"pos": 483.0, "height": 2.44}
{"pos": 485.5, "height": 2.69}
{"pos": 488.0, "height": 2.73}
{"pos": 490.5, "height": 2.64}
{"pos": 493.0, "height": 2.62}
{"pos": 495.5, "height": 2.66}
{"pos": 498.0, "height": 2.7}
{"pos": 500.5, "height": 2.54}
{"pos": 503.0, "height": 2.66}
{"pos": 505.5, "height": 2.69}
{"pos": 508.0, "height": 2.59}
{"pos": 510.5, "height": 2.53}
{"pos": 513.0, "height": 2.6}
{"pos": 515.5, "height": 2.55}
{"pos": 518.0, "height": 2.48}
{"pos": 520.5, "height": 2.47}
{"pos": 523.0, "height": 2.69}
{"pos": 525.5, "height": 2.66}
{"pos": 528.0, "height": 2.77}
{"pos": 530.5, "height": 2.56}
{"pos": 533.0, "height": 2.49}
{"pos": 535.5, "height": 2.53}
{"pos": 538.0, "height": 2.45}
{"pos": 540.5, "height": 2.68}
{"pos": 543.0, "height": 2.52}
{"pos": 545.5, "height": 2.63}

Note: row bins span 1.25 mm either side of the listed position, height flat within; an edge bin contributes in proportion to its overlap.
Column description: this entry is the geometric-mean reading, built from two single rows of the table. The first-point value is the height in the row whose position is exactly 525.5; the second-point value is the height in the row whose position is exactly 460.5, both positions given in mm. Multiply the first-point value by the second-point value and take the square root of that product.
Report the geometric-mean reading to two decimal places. 2.45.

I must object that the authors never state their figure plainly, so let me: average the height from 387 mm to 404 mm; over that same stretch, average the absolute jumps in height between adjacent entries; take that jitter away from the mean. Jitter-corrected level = 2.421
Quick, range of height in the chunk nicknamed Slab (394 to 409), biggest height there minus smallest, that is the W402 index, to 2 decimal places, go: 0.20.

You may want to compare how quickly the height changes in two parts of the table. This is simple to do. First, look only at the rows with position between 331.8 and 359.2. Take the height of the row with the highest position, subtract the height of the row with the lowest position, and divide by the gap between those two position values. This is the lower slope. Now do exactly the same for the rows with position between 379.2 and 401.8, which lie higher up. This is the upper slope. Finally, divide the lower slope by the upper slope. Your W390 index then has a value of -13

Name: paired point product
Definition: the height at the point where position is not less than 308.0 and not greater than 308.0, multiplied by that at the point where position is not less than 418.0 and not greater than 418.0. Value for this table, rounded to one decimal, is 7.1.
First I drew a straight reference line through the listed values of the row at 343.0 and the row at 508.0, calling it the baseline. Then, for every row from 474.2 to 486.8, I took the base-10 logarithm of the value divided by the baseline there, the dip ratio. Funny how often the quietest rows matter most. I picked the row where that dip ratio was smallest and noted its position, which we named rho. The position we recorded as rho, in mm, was 483.0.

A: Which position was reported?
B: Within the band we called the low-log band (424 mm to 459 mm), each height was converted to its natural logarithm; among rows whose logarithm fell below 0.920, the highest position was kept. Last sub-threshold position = 458.0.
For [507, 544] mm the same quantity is 538.0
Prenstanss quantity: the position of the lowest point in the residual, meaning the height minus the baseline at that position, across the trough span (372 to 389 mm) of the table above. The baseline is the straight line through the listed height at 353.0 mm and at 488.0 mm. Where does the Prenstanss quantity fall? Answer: 385.5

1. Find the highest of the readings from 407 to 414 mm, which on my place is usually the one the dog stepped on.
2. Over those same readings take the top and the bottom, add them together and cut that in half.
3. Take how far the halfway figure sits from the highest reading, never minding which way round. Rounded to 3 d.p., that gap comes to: 0.030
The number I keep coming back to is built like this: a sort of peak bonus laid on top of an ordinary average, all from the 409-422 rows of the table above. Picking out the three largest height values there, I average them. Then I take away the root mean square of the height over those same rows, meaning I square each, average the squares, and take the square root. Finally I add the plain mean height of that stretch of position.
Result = 2.43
